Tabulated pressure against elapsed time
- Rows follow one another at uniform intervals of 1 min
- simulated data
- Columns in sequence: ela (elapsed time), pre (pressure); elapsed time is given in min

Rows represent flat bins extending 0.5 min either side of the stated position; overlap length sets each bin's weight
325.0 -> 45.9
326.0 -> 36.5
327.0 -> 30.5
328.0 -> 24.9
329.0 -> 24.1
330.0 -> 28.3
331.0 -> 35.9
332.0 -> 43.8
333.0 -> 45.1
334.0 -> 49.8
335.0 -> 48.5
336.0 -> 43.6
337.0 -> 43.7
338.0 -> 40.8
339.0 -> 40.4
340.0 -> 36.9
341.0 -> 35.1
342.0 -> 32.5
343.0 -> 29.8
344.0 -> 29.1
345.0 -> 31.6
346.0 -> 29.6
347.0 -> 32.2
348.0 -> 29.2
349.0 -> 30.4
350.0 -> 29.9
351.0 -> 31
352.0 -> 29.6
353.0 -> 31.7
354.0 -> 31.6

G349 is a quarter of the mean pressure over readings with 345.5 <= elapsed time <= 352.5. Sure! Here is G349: 7.6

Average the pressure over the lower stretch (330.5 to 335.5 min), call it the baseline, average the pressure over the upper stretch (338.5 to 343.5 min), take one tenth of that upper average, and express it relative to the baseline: 0.078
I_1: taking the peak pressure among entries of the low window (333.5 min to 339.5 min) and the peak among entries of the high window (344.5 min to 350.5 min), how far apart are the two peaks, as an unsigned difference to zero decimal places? 18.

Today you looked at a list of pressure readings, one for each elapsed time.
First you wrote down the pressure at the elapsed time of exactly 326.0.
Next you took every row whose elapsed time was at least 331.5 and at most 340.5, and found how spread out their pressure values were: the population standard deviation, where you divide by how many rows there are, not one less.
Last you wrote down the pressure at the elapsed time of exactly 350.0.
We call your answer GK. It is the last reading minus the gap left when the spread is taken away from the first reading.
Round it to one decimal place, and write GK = -2.8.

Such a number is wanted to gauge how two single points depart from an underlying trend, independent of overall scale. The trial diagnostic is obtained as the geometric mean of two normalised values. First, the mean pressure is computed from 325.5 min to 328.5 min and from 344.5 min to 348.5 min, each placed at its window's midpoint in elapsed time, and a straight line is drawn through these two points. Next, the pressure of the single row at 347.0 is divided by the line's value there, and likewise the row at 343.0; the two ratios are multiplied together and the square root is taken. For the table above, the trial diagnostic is 1.01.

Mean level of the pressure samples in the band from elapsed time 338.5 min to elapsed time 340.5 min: 39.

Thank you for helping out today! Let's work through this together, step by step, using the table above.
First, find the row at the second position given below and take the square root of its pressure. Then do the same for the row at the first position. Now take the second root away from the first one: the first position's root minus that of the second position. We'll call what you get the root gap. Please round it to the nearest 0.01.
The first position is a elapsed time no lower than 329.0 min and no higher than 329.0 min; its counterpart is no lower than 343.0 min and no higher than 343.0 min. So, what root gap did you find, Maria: -0.55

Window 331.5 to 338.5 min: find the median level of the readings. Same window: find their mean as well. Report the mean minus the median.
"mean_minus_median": 1.2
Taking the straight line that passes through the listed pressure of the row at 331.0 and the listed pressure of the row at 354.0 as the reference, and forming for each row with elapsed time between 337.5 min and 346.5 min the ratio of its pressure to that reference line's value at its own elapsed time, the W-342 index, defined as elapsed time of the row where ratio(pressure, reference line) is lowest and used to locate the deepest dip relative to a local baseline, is 344.0 min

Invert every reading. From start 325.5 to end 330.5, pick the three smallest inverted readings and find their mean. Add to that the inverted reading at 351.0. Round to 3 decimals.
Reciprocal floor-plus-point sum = 0.064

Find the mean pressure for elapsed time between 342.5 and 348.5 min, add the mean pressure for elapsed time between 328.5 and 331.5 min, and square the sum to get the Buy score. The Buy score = 3562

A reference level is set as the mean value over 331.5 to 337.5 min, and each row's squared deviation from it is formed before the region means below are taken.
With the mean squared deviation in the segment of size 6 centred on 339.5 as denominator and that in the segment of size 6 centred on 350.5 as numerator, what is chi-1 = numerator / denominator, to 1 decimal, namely 3.4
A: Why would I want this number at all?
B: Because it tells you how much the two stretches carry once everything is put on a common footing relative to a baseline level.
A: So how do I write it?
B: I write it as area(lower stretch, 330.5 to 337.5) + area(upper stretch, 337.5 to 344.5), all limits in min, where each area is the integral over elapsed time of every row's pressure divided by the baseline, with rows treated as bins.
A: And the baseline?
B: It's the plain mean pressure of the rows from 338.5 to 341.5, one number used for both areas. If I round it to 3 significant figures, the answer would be 14.8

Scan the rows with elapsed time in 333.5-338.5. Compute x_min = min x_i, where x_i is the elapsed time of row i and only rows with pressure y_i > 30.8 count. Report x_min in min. 334.0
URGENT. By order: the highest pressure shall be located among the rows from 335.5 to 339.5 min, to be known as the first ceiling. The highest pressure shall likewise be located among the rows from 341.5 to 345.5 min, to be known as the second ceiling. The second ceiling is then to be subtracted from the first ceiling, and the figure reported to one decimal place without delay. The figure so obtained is 11.2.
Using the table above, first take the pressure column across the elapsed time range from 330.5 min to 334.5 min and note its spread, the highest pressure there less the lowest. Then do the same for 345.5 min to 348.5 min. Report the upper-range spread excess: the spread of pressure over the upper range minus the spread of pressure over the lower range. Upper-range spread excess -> -11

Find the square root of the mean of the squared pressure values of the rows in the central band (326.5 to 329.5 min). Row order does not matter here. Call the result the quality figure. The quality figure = 27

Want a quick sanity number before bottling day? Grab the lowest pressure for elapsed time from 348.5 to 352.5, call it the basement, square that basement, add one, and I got 877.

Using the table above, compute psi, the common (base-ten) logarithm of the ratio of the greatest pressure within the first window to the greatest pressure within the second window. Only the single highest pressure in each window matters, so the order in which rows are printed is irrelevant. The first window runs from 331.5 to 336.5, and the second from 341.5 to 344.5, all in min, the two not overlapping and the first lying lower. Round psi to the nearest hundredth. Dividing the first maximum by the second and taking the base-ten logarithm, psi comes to 0.19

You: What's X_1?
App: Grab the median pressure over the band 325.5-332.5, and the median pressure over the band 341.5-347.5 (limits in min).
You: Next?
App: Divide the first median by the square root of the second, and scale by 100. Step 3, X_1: 550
